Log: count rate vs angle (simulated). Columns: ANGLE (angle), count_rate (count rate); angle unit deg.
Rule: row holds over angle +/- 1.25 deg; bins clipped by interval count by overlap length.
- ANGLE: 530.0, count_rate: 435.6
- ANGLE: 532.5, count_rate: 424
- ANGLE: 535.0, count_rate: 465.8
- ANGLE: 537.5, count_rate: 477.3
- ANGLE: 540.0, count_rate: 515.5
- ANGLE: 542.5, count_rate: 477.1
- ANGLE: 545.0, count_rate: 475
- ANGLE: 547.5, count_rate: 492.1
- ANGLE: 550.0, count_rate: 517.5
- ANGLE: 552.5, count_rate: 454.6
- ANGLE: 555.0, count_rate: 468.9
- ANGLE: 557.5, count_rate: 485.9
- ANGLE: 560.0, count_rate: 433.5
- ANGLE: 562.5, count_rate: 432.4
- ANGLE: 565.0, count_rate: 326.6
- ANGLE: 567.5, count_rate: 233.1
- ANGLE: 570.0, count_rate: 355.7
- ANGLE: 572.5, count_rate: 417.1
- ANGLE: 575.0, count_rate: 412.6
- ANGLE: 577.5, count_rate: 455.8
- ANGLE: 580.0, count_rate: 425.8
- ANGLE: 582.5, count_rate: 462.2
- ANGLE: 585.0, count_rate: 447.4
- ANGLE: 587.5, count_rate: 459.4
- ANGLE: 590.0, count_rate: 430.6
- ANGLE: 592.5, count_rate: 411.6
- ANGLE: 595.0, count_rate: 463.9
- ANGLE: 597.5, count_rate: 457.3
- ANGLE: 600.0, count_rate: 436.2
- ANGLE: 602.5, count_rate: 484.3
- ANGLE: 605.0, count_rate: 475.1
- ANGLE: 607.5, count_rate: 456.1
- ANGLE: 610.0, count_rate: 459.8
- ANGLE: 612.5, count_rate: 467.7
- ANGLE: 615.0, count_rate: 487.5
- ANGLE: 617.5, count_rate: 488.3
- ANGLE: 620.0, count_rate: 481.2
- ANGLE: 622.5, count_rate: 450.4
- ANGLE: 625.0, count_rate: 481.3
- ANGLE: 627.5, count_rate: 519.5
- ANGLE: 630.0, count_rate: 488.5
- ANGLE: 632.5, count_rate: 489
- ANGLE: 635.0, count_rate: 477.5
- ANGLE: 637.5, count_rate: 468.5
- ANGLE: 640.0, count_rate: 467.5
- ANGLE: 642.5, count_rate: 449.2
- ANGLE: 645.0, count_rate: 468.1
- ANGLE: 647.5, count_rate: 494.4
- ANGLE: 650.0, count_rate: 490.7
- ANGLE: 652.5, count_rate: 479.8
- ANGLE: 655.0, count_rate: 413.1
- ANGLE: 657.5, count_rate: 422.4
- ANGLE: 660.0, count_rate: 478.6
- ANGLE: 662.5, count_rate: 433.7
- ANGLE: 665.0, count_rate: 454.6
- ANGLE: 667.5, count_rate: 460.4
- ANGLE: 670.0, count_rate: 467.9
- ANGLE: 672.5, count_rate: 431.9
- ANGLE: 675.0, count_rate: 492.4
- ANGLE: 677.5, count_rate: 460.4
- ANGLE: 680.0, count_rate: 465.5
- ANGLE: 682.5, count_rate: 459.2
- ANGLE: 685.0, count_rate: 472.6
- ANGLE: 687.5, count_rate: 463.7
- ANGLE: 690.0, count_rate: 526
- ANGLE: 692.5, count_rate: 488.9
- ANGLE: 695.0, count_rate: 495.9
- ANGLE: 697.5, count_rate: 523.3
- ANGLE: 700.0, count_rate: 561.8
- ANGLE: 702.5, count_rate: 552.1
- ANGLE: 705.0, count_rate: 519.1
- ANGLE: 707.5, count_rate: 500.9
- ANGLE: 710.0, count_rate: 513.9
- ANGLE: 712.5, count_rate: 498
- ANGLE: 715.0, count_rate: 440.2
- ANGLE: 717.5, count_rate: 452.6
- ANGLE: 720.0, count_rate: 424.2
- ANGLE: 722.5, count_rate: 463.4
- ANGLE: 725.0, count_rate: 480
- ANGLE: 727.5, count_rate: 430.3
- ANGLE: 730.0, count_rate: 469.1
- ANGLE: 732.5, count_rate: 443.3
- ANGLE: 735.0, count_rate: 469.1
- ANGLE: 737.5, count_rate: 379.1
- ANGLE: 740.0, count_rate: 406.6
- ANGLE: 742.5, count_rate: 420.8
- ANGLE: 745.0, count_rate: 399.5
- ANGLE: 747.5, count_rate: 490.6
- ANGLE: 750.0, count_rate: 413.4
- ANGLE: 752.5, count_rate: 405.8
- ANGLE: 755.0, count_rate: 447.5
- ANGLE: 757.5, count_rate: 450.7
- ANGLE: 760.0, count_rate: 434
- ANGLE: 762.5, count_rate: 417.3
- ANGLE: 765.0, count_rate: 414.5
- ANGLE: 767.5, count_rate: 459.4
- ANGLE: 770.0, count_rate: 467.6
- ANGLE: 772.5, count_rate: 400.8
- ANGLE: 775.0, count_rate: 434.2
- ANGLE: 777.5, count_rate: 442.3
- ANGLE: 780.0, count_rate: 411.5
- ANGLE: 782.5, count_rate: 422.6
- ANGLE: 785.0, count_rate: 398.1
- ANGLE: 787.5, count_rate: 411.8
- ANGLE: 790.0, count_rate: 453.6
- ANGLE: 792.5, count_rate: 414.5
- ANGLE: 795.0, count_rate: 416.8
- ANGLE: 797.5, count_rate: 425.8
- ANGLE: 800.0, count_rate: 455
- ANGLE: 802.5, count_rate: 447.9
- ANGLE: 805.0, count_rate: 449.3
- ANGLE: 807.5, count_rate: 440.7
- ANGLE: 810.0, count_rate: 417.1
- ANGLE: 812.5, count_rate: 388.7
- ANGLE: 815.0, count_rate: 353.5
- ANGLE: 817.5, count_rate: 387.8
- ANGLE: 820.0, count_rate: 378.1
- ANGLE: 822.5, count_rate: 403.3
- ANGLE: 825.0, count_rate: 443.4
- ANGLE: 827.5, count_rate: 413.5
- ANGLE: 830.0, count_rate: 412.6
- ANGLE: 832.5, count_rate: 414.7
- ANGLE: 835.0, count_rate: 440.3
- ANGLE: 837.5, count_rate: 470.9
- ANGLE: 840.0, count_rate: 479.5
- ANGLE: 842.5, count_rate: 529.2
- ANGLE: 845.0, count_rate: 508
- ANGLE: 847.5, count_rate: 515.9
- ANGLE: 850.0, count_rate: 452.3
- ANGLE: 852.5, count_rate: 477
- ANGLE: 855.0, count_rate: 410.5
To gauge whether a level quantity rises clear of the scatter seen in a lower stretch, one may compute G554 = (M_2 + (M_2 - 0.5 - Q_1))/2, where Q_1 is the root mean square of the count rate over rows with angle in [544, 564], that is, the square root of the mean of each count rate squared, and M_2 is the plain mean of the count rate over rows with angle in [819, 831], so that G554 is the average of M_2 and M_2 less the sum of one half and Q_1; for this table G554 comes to 175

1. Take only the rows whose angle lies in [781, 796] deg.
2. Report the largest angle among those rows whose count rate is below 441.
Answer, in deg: 795.0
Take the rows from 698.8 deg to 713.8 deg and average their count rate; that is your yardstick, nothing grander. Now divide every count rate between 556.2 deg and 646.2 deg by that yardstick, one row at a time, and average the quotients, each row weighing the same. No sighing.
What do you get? 0.85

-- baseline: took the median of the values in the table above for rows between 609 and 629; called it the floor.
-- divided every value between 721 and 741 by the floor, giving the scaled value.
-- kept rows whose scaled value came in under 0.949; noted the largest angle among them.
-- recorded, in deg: 740.0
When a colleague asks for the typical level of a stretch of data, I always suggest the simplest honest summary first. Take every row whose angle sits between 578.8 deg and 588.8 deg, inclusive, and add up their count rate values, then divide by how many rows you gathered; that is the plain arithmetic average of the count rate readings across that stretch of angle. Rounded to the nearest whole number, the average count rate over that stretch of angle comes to 449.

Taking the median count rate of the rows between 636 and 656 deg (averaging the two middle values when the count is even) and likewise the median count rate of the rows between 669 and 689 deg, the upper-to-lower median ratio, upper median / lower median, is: 0.99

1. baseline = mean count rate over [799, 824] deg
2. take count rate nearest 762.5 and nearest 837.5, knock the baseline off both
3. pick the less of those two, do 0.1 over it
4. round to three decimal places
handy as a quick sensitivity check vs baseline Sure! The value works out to 0.019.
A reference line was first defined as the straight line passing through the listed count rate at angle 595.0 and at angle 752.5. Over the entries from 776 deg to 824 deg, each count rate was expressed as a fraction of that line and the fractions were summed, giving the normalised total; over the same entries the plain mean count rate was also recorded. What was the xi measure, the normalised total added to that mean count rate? 437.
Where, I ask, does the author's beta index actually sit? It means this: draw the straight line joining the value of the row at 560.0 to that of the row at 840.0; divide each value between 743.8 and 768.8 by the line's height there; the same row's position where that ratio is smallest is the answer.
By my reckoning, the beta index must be 745.0 deg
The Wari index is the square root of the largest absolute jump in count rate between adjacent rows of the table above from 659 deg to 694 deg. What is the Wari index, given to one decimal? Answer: 7.9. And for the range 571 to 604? 7.2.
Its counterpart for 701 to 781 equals 9.5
